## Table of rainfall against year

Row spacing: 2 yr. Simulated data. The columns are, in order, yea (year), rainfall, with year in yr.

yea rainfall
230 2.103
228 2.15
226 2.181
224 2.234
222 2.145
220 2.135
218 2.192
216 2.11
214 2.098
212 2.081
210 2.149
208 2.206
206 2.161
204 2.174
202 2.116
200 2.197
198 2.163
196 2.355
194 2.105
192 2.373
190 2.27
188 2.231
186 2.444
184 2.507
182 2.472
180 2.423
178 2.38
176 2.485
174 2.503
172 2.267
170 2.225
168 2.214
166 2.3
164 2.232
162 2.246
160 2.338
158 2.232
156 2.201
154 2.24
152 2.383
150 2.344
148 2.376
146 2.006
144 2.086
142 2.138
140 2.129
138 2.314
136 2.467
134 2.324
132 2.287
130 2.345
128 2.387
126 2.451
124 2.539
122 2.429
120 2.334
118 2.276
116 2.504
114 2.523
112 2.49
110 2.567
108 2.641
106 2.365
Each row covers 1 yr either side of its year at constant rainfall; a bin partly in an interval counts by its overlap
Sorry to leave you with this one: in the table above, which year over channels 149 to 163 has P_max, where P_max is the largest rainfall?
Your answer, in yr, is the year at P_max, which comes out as 152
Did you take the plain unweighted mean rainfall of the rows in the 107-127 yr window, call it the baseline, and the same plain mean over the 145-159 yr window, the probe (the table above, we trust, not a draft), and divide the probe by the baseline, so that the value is 0.91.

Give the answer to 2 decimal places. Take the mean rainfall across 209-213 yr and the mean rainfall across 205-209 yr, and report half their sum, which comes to 2.15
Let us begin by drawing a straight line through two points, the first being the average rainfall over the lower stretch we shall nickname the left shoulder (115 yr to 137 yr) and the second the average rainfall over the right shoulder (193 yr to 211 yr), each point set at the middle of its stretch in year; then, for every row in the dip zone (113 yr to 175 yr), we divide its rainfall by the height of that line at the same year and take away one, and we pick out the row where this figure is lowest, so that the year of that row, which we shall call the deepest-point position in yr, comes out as 146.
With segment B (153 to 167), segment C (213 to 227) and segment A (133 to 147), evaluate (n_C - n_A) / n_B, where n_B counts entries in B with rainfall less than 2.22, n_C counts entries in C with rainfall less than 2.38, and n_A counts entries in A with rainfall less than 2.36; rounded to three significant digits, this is 1.00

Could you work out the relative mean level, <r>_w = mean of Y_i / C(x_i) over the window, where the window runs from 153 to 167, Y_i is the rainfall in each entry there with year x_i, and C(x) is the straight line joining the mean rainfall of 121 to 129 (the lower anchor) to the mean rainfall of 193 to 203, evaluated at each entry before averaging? 0.970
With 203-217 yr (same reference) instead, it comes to 0.998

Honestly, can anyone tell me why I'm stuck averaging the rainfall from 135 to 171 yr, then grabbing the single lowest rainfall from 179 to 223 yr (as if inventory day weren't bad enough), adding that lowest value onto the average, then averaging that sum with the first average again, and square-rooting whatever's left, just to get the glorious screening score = 1.81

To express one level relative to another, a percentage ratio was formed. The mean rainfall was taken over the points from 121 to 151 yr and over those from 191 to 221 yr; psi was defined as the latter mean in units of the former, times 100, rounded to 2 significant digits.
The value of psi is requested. 94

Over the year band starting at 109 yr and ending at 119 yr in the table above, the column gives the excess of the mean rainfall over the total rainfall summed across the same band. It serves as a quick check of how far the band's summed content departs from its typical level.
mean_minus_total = -9.9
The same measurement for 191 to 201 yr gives -9.0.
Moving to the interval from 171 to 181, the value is -9.6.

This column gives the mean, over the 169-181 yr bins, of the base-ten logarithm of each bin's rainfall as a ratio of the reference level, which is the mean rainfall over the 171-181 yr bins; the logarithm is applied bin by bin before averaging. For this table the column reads -0.01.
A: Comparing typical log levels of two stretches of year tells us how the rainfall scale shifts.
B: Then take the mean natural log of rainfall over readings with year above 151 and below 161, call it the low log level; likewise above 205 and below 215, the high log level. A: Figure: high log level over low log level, 0.92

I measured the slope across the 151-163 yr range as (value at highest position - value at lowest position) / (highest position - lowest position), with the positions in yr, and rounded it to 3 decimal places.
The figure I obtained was -0.014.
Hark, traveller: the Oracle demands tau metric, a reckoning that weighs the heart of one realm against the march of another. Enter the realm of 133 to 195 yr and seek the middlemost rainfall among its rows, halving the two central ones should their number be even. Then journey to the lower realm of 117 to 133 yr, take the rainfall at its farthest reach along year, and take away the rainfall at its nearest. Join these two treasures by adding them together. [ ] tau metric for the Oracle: 2.31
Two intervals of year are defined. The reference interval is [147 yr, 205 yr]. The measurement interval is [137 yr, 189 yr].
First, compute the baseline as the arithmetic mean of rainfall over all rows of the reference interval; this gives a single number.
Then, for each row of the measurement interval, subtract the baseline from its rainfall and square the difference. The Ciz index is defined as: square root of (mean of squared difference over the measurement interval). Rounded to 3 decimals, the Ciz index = 0.130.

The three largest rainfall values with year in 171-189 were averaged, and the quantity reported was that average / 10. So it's 0.250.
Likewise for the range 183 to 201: 0.244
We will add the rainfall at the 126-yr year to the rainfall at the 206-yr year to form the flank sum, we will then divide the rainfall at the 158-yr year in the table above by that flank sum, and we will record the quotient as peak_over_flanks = 0.484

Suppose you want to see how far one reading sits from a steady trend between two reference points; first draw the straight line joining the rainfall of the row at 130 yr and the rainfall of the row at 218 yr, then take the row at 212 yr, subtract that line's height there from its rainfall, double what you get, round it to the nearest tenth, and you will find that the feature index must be -0.2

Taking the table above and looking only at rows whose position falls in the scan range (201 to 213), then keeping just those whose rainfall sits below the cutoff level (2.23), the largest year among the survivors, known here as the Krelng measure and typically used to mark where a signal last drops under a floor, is 212 yr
